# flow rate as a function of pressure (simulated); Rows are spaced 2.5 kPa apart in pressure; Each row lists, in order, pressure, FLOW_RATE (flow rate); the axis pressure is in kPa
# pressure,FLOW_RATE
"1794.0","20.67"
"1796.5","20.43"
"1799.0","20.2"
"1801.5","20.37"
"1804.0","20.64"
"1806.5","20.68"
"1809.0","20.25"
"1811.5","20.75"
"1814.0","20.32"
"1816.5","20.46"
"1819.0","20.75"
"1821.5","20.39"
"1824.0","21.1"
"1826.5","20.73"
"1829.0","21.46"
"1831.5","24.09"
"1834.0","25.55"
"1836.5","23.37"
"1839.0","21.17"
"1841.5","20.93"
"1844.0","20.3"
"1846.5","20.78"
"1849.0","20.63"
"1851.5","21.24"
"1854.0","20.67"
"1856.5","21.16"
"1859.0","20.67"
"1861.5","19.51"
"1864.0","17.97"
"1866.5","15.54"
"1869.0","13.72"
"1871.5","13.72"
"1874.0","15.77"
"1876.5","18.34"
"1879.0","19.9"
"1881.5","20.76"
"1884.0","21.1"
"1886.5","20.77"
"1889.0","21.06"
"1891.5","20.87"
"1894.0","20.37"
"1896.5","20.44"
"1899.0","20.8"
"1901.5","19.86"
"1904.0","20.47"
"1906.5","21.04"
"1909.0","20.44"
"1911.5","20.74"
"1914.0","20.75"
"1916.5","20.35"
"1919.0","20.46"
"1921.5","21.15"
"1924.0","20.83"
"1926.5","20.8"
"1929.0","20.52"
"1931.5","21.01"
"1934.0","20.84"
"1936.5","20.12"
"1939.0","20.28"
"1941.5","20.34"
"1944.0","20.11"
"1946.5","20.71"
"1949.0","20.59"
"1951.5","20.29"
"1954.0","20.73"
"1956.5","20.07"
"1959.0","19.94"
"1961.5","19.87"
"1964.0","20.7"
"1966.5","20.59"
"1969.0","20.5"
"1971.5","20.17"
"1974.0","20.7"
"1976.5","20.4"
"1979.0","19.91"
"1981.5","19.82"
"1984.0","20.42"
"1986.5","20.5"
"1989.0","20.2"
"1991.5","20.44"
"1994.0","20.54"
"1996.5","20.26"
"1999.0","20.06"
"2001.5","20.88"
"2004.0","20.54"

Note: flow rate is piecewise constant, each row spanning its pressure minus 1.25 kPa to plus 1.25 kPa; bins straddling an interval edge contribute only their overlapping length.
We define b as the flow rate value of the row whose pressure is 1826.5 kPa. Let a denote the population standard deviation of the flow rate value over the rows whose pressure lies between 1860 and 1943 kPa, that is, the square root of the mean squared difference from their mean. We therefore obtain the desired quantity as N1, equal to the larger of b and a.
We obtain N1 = 20.7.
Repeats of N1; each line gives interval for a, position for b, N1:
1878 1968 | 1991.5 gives 20.4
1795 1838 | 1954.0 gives 20.7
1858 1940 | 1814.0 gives 20.3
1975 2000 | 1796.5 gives 20.4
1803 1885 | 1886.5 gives 20.8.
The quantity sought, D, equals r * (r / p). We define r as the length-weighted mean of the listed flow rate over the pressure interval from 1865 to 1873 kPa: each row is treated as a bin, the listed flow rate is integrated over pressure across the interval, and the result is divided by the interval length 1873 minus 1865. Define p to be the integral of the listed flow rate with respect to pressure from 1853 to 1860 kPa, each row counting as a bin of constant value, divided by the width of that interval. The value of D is 10.1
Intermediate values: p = 20.8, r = 14.5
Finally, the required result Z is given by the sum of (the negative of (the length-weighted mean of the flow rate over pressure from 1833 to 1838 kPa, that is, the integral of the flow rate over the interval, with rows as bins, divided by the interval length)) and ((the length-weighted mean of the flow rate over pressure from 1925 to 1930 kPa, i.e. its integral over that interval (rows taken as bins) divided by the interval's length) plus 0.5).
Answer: -3.1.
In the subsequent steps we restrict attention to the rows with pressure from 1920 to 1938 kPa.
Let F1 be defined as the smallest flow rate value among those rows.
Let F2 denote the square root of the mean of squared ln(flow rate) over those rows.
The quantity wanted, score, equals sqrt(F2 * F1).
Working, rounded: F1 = 20.12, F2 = 3.03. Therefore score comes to 7.81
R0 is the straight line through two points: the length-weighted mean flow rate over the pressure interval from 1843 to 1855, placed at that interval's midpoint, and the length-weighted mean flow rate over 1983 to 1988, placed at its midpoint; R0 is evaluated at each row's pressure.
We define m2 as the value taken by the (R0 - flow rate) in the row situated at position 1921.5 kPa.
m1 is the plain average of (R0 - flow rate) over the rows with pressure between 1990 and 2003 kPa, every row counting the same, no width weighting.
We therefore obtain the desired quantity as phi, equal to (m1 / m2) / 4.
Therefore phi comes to 0.00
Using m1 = 0.0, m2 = -0.57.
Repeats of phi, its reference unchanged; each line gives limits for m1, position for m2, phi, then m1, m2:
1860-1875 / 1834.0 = -0.24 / 4.7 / -4.78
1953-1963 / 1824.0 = -0.28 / 0.4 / -0.31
